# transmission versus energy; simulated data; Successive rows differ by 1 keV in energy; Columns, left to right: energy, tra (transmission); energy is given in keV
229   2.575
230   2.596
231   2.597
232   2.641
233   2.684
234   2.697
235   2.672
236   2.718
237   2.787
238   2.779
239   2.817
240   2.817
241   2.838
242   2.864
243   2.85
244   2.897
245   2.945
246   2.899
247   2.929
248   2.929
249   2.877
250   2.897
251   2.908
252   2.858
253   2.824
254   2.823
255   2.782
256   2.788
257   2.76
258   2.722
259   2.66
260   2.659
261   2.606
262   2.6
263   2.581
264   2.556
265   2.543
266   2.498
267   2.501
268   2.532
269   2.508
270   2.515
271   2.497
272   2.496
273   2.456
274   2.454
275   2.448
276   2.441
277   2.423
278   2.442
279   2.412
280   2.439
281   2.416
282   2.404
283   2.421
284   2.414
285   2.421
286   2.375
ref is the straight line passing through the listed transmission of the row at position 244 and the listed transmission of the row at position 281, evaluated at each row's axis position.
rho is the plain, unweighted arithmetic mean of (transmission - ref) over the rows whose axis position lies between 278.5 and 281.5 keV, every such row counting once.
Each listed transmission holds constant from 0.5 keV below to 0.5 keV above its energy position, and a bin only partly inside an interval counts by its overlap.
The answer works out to -0.01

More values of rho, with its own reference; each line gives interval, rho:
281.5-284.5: 0.02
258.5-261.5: -0.05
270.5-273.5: -0.05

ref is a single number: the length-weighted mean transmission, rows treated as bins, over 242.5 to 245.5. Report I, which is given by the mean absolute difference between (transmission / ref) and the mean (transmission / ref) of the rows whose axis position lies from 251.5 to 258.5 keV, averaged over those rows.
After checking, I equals 0.0122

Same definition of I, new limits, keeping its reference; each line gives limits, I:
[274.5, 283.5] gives 0.0047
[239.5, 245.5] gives 0.0121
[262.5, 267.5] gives 0.0100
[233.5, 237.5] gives 0.0118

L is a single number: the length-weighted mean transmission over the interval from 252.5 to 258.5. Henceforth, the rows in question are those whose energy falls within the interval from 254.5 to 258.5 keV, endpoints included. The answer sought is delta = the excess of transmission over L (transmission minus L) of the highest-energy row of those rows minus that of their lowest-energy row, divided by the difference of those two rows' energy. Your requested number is -0.020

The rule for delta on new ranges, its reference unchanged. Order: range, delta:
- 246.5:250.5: -0.011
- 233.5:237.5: 0.030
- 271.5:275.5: -0.016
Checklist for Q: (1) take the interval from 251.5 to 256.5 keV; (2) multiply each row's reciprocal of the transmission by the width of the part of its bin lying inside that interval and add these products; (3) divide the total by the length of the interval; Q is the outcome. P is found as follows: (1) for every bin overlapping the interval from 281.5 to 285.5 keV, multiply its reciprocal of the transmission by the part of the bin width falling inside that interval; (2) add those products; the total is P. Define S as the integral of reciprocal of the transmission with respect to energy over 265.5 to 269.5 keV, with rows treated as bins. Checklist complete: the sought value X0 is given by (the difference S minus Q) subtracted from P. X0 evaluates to 0.4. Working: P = 1.66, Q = 0.36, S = 1.6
